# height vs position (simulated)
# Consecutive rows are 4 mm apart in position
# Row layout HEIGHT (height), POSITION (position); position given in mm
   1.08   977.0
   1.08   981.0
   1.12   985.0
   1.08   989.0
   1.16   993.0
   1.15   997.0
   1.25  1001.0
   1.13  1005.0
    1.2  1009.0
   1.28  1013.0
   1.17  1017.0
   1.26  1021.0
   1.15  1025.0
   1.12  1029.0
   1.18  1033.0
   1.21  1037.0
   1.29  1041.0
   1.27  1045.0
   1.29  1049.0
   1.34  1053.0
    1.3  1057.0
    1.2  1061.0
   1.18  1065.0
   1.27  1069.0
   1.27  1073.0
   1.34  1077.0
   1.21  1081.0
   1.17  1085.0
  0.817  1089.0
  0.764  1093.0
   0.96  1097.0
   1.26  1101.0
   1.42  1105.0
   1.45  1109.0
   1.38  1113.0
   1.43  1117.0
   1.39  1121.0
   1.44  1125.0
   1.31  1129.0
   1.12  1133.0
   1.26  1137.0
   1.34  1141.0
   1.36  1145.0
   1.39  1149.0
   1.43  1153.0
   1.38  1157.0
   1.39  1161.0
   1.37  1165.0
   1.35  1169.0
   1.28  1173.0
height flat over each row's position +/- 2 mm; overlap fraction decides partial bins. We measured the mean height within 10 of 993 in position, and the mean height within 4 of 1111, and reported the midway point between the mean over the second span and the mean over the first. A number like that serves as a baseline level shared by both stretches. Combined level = 1.28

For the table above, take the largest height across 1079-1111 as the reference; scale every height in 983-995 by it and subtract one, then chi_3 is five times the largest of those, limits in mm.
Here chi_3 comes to -1.0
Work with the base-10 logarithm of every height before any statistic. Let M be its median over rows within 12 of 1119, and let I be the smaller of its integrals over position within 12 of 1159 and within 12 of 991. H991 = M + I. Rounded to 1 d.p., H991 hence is 1.5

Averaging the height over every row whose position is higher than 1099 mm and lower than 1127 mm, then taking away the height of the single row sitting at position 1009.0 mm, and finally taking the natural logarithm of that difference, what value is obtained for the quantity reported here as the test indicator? -1.6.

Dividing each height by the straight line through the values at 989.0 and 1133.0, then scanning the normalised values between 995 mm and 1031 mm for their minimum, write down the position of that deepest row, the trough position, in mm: 1029.0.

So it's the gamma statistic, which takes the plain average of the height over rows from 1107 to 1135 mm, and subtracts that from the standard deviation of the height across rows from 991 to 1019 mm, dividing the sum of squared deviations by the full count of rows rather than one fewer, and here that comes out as -1.31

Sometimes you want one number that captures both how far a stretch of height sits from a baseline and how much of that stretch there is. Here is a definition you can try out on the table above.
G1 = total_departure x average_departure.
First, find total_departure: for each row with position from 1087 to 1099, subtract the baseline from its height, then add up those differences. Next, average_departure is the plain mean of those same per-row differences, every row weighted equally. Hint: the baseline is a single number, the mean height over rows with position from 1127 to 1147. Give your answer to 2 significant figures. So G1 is 0.56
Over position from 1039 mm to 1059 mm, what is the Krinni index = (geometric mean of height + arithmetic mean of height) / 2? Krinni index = 1.30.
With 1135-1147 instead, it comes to 1.32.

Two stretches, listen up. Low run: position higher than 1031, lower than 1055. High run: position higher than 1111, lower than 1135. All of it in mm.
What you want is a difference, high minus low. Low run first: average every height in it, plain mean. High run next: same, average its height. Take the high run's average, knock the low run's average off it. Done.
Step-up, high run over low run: 0.08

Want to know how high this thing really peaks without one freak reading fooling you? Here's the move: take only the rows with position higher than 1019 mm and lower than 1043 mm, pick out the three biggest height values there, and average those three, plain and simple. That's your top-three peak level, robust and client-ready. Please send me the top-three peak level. 1.25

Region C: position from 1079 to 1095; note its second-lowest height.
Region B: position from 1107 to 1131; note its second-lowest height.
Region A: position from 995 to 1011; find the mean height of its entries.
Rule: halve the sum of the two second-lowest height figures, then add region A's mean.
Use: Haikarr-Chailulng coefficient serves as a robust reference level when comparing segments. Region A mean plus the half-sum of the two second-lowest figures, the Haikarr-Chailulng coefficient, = 2.28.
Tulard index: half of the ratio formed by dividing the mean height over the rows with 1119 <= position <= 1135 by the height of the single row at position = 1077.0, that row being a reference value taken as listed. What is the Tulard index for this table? 0.491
